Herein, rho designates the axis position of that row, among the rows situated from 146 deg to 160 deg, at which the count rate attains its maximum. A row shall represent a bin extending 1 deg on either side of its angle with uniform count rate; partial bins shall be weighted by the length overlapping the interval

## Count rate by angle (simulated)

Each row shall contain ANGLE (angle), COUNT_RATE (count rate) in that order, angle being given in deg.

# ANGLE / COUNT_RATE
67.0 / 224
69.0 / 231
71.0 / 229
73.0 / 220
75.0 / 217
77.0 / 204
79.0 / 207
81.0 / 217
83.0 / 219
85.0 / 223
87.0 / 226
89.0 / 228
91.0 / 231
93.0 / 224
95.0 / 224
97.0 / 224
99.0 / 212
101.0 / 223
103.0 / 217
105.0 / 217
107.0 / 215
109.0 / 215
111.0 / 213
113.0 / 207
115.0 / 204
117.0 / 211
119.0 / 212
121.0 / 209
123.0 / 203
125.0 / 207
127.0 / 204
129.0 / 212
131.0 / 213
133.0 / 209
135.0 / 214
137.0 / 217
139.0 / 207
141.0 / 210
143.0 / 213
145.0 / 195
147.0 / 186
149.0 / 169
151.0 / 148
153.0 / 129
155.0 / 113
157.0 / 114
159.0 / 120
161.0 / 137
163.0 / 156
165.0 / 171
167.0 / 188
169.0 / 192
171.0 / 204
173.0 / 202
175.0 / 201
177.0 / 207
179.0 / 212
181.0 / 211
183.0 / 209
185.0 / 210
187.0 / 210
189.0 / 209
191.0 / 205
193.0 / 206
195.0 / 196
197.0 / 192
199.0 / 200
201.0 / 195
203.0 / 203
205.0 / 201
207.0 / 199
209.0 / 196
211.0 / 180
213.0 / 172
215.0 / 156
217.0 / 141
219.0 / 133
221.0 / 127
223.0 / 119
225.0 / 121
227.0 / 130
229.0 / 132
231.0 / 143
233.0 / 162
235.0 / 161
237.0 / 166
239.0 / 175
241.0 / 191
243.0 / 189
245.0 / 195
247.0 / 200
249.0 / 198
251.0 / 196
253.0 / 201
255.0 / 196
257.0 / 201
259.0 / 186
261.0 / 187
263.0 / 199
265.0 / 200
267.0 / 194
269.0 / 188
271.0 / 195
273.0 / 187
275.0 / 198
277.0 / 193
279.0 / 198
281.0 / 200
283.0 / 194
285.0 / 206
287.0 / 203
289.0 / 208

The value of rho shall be 147.0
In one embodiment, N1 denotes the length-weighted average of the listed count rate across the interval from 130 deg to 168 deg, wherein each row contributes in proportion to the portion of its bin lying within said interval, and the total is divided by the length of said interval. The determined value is 174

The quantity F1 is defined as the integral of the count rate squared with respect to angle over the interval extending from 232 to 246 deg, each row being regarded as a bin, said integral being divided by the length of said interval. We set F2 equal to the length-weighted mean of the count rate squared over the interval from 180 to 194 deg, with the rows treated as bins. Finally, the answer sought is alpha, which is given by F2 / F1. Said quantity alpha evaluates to 1.4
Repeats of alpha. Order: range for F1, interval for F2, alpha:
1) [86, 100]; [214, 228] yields 0.4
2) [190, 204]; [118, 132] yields 1.1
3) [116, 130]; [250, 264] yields 0.9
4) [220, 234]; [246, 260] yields 2.2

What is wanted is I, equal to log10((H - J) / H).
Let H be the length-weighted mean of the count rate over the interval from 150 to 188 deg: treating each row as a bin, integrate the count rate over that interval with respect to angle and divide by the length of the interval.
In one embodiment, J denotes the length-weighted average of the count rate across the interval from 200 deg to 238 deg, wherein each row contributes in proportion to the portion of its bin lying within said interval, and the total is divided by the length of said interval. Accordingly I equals -1.05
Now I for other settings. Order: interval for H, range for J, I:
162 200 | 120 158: -1.26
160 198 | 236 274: -1.70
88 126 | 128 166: -0.73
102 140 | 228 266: -0.88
